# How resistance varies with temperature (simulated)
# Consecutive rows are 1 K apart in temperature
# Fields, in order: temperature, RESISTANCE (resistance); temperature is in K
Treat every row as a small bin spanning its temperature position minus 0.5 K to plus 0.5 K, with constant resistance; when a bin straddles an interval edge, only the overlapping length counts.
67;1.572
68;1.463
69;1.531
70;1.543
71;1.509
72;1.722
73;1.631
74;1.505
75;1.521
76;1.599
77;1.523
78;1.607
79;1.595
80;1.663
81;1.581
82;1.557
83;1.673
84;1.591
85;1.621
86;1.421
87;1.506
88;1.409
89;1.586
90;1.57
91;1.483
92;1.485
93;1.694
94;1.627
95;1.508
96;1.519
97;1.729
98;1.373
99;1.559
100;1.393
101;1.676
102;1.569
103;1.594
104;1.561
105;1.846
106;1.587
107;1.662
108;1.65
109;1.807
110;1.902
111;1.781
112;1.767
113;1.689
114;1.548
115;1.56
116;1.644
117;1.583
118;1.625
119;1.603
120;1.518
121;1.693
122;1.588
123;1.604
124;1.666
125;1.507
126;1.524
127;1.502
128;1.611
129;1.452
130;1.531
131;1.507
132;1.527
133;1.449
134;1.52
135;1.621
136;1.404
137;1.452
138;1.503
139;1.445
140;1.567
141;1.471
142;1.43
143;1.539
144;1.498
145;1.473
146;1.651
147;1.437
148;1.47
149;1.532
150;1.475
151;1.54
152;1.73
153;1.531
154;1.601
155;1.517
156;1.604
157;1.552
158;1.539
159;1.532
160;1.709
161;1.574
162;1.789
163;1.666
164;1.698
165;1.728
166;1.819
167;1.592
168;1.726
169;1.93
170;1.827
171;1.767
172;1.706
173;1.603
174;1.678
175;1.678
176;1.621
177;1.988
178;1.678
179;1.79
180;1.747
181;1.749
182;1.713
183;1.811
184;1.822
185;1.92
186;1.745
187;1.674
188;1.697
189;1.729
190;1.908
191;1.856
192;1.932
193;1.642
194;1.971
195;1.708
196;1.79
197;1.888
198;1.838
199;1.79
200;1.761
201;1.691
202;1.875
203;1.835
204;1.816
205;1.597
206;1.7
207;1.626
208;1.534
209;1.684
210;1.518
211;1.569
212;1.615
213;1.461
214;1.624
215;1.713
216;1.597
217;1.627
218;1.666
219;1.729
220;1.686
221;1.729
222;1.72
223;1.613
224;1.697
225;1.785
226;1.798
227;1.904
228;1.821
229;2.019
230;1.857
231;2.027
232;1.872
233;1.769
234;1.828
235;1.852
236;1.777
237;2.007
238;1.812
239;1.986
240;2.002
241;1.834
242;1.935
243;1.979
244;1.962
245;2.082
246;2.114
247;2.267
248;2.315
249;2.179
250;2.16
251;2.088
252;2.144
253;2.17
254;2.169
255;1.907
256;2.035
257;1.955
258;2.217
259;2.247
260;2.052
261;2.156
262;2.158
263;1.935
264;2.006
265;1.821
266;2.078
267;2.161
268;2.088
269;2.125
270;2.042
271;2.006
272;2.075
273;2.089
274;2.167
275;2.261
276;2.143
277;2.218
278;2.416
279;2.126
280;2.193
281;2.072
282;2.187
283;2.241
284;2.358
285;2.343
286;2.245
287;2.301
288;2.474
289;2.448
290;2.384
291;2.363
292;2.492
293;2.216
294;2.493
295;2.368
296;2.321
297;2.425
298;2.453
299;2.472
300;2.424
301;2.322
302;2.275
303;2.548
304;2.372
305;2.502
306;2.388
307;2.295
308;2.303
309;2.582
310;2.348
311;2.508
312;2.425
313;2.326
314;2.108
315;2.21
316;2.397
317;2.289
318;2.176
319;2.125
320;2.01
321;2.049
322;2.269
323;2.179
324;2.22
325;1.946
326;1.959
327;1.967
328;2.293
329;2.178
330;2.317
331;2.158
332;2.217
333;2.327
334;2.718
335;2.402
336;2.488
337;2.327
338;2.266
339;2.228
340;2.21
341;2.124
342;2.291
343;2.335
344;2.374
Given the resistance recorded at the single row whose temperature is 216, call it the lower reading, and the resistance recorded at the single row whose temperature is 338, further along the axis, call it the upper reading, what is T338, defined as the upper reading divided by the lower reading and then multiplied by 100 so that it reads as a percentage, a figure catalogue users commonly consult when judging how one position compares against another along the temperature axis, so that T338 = 142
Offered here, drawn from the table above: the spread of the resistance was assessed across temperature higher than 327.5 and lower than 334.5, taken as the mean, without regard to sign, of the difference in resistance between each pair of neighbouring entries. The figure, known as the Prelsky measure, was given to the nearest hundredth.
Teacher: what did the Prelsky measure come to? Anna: 0.16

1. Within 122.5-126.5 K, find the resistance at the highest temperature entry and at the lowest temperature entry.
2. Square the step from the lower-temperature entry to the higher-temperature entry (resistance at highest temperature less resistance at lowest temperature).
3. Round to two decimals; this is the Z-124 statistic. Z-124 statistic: 0.01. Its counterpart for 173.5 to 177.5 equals 0.10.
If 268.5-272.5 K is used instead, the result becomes 0.00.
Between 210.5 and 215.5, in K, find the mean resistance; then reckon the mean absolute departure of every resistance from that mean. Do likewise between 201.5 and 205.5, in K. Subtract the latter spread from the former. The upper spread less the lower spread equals -0.03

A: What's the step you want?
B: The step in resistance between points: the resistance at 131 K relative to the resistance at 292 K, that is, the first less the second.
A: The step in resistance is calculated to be -1.0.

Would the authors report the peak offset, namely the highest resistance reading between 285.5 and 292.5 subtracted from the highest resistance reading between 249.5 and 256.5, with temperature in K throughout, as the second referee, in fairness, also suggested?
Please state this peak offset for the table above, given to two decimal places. -0.32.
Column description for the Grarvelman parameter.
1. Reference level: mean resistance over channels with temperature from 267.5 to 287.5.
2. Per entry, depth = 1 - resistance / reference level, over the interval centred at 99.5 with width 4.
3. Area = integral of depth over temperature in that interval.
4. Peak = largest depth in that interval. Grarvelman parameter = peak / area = 0.296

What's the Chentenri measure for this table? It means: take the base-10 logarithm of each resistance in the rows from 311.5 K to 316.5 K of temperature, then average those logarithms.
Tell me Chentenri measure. 0.36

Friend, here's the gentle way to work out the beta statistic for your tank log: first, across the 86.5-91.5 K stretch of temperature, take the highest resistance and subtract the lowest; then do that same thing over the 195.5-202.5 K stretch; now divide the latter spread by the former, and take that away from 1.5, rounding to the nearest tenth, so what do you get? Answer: 0.4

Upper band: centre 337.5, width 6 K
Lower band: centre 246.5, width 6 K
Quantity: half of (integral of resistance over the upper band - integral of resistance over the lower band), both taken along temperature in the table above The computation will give 0.50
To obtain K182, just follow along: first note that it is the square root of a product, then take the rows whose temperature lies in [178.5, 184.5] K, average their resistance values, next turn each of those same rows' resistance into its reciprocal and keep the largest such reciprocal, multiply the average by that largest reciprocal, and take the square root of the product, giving 1.02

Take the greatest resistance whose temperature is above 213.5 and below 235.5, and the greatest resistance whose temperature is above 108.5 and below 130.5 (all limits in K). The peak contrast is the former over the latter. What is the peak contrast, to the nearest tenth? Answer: 1.1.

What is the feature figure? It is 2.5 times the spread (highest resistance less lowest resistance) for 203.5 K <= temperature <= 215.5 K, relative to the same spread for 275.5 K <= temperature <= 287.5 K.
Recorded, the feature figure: 2.6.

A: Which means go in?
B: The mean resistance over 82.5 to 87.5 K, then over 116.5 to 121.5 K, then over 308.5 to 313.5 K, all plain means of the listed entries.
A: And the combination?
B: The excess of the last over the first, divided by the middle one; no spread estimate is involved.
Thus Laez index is 0.546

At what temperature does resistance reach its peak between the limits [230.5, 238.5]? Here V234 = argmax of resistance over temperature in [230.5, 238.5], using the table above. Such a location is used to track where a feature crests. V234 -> 231 K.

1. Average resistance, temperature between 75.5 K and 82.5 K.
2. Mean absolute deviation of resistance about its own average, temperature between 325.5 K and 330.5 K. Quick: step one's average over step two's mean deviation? 11.0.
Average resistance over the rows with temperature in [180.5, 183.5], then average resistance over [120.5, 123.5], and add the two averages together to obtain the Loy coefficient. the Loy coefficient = 3.39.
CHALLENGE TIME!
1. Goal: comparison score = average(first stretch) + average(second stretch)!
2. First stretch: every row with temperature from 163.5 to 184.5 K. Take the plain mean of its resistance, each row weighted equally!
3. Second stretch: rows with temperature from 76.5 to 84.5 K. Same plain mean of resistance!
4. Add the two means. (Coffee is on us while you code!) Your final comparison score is 3.3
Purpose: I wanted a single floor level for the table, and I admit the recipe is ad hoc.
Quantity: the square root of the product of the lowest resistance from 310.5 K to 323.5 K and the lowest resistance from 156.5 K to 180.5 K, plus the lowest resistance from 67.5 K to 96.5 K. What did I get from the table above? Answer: 3.2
